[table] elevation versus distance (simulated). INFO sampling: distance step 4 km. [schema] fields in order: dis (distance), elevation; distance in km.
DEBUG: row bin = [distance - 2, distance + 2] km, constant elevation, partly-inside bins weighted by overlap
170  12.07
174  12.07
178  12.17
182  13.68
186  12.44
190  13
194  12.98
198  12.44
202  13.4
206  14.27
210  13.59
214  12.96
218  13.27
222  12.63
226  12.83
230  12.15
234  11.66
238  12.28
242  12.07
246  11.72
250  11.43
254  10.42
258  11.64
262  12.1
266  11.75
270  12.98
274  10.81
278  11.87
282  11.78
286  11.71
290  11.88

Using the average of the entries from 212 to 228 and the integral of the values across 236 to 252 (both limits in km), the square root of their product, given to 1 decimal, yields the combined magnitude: 49.6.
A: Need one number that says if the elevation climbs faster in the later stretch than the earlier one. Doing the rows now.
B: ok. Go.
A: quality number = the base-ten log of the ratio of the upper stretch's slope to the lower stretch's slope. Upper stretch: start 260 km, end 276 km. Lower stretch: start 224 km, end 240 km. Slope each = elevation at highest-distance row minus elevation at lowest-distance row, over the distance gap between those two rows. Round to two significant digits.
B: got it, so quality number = 0.37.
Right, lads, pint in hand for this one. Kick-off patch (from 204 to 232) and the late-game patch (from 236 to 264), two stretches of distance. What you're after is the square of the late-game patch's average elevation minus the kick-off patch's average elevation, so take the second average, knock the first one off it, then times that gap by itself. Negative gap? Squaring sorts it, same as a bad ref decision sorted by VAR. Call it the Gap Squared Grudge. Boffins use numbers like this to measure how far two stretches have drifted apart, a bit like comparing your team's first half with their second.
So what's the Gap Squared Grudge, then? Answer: 2.1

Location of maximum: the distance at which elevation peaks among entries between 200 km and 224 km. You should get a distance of 206 km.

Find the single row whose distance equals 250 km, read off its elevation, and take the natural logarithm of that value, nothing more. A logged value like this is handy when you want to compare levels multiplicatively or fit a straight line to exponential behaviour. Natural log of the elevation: 2.44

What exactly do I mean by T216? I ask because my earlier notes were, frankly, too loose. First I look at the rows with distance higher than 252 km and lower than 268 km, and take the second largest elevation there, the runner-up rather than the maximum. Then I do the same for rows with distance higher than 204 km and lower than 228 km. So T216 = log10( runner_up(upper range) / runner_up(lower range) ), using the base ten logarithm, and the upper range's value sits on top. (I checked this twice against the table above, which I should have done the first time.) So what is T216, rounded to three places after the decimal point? -0.063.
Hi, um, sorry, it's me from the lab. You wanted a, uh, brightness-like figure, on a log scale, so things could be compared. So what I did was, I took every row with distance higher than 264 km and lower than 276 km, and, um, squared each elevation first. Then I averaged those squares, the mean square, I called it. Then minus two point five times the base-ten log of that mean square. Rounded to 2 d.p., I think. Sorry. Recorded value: -5.37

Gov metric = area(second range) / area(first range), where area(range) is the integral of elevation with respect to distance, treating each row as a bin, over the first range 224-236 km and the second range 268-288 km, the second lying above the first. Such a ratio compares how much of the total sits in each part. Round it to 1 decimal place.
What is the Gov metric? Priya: 1.6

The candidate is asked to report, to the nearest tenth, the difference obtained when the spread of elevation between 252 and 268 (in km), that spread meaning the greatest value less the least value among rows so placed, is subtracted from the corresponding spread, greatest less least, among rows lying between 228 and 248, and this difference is -1.1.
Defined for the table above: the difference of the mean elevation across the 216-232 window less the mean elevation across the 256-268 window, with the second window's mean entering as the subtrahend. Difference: 0.89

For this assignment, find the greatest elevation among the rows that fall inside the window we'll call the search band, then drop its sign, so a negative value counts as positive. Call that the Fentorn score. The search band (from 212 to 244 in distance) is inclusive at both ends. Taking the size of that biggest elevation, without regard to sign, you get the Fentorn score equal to 13.27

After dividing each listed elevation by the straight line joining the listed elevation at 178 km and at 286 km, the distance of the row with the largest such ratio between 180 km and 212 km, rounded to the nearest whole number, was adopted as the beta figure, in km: 206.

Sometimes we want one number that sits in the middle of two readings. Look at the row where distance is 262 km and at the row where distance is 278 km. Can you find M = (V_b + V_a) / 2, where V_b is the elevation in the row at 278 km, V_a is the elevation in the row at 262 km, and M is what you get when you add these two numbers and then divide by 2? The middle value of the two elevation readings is 12.0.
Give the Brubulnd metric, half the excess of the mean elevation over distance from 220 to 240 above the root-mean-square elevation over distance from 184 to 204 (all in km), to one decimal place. -0.3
